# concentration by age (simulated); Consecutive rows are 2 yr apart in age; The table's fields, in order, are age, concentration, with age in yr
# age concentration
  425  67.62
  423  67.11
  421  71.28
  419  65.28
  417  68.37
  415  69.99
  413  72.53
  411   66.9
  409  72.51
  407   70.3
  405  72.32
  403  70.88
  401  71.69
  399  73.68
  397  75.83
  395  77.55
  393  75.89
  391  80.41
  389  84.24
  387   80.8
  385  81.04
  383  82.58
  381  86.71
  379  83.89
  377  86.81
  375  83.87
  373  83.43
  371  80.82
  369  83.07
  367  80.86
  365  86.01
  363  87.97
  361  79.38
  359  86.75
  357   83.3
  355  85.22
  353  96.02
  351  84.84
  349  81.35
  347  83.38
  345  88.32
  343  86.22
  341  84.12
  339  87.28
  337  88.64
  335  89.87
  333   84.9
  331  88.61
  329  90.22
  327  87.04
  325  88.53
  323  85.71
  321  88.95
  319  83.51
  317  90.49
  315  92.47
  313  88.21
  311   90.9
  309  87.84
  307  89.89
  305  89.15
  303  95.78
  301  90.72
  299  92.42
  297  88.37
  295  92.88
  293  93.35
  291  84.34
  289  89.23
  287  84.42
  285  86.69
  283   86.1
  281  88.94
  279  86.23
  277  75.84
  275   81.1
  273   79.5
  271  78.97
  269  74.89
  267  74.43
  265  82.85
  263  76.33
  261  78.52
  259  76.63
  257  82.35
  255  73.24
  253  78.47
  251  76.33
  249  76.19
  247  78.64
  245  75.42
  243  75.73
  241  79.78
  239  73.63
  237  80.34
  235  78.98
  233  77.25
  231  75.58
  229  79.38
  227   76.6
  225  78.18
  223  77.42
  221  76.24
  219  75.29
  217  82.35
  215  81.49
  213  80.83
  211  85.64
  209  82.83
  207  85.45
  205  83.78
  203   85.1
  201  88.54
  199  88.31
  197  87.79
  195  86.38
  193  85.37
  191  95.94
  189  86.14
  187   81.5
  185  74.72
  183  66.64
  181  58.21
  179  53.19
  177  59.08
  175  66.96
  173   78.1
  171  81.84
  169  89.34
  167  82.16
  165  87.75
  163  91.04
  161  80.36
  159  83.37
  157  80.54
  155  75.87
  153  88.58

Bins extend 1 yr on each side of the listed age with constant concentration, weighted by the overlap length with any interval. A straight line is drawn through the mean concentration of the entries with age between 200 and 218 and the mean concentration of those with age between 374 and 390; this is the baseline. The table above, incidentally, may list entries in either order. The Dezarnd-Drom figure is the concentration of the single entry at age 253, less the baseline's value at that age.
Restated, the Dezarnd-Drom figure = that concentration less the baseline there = -5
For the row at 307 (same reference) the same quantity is 6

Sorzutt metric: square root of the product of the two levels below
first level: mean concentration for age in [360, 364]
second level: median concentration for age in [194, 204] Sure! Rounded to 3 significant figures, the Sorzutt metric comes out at 85.7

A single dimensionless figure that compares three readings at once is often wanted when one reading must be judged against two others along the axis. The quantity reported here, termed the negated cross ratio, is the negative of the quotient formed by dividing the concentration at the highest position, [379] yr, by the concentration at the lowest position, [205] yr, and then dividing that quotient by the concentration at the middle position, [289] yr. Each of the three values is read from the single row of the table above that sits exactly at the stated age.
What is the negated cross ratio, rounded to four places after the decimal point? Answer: -0.0112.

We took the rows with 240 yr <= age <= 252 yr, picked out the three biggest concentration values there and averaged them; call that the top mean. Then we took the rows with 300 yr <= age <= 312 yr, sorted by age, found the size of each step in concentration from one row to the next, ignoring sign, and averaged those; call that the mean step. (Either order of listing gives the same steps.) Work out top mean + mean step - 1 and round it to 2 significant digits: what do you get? 81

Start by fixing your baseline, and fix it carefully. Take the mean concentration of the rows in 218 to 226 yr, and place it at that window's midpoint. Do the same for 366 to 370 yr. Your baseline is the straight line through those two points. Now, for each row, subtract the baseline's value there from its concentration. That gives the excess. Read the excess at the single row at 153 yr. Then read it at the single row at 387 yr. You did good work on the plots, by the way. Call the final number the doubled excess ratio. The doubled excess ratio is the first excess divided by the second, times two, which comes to -15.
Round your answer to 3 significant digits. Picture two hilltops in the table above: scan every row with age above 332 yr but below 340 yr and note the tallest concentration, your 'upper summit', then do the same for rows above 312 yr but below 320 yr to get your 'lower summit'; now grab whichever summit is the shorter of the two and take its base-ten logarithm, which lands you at 1.95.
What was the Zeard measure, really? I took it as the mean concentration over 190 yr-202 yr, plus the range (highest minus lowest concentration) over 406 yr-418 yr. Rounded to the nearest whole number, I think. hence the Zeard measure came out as 94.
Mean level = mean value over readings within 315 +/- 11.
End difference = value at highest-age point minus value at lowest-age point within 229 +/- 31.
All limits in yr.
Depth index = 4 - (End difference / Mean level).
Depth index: 4.13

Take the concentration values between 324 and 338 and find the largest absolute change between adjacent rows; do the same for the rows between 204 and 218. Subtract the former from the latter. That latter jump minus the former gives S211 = 0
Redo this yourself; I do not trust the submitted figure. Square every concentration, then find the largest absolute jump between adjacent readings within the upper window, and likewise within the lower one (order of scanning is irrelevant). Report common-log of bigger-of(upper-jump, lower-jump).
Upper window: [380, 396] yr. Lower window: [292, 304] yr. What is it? 3.0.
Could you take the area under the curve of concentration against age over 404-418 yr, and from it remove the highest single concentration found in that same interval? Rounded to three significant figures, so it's 913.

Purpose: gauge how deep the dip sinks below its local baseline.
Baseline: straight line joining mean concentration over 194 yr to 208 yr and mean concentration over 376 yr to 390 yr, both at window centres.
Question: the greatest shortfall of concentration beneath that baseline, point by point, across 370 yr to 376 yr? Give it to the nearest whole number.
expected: 3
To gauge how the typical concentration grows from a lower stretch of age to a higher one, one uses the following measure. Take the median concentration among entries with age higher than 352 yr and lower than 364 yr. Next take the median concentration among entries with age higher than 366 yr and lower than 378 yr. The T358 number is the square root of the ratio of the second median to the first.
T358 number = 0.98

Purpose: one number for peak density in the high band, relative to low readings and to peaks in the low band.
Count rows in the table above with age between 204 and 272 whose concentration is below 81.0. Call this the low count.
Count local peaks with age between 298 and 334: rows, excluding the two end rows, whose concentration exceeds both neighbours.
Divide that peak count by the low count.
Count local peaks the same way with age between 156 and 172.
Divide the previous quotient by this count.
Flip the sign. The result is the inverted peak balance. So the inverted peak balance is -0.09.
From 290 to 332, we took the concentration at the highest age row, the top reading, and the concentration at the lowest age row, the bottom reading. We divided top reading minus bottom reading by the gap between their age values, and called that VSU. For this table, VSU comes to 0.11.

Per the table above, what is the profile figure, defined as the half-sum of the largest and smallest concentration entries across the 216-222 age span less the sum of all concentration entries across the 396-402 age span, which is -142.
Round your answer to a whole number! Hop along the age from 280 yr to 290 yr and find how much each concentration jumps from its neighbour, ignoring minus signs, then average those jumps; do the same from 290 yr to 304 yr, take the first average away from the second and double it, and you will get 3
